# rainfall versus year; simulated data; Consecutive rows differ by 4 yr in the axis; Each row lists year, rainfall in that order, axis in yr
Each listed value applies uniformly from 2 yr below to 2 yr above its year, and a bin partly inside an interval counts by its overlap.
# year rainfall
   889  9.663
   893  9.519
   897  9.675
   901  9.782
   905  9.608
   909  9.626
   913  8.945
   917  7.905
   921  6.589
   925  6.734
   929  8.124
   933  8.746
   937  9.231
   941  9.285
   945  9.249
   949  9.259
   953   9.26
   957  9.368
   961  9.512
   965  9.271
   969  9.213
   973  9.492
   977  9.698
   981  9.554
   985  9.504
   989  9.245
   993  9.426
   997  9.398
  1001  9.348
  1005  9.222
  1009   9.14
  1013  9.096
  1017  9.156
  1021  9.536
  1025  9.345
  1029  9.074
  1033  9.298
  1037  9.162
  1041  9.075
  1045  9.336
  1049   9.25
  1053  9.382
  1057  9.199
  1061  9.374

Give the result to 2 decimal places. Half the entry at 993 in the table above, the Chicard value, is 4.71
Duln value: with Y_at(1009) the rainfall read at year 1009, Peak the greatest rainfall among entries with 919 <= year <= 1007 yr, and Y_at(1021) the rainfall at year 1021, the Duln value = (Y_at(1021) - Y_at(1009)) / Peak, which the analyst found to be 0.04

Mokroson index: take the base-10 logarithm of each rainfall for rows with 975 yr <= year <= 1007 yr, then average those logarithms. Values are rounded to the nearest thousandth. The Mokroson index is 0.974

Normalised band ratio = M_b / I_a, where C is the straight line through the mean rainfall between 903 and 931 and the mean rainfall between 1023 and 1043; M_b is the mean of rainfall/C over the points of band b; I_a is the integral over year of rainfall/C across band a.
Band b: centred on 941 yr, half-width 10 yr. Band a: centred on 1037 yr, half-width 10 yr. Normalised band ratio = 0.055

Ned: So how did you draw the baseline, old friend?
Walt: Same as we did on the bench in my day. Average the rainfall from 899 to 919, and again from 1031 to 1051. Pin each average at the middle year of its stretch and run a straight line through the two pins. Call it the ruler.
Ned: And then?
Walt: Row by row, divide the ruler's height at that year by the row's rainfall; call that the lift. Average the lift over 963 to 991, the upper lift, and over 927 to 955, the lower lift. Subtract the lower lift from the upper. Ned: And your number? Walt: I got -0.044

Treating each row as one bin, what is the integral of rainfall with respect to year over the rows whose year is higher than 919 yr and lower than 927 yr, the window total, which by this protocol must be 53.3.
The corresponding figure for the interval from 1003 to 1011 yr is 73.4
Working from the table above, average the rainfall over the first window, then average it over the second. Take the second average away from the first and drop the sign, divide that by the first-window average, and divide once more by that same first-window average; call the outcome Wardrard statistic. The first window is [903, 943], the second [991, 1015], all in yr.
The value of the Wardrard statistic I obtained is 0.011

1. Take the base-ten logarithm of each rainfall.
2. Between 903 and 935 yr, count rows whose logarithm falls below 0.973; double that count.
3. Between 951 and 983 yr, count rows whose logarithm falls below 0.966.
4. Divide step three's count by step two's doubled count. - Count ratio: 0.08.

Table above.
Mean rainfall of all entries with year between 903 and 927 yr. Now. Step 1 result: 8.23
